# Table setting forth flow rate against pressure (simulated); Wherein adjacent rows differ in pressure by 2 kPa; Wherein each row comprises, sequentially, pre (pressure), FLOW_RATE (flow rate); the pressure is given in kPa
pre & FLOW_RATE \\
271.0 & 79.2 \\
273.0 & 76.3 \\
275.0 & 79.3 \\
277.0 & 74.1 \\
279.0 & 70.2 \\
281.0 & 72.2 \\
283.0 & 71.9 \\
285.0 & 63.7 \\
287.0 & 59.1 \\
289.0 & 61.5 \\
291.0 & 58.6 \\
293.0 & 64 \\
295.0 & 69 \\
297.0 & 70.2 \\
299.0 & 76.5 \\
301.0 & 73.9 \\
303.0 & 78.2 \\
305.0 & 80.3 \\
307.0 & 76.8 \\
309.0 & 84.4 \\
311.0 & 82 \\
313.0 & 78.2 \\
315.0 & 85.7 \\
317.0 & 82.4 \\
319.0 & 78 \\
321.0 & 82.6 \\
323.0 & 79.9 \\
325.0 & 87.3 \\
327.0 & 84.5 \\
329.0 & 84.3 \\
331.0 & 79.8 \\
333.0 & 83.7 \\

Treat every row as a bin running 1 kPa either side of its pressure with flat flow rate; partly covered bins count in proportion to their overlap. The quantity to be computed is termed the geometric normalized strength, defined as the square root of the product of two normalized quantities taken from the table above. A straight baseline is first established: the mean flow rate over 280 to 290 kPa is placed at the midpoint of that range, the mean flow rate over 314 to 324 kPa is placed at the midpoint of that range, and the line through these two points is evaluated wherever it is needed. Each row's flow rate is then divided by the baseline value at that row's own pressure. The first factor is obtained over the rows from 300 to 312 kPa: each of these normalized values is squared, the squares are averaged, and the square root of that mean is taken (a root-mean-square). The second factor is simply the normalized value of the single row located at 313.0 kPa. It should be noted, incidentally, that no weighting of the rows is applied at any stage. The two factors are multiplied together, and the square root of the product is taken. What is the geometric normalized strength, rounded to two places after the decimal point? 1.02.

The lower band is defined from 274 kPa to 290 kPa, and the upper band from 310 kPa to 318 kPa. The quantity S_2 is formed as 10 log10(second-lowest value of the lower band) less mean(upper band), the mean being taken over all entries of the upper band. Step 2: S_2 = -64.2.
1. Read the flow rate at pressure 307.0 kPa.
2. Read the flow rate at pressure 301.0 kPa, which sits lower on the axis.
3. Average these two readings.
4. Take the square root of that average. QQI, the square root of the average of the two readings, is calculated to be 8.68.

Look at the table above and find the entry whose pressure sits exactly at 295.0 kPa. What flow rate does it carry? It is 69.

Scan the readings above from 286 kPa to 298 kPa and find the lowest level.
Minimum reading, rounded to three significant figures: 58.6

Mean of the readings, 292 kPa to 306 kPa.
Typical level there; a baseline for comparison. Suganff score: 73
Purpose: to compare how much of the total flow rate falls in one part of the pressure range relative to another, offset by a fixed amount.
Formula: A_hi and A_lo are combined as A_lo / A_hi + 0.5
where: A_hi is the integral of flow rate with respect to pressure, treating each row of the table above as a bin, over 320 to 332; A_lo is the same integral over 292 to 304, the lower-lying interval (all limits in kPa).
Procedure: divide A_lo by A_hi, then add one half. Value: 1.37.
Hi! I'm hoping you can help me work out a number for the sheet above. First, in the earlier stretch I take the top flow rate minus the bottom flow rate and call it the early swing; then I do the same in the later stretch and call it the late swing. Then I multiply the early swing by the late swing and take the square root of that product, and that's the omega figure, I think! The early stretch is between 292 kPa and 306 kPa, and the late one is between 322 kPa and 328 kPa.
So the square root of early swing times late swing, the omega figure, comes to 11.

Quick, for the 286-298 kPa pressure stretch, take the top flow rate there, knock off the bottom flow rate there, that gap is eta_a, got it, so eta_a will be 12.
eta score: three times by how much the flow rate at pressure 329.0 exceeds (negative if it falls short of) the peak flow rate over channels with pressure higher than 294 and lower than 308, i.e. 12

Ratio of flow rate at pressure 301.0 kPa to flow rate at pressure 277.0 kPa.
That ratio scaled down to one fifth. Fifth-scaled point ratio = 0.20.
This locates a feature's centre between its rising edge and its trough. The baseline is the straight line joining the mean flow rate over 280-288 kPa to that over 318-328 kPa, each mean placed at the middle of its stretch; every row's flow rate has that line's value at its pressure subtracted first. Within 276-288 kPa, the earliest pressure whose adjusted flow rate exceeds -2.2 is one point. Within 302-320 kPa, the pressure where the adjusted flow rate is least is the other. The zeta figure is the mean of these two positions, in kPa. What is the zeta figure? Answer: 298 kPa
